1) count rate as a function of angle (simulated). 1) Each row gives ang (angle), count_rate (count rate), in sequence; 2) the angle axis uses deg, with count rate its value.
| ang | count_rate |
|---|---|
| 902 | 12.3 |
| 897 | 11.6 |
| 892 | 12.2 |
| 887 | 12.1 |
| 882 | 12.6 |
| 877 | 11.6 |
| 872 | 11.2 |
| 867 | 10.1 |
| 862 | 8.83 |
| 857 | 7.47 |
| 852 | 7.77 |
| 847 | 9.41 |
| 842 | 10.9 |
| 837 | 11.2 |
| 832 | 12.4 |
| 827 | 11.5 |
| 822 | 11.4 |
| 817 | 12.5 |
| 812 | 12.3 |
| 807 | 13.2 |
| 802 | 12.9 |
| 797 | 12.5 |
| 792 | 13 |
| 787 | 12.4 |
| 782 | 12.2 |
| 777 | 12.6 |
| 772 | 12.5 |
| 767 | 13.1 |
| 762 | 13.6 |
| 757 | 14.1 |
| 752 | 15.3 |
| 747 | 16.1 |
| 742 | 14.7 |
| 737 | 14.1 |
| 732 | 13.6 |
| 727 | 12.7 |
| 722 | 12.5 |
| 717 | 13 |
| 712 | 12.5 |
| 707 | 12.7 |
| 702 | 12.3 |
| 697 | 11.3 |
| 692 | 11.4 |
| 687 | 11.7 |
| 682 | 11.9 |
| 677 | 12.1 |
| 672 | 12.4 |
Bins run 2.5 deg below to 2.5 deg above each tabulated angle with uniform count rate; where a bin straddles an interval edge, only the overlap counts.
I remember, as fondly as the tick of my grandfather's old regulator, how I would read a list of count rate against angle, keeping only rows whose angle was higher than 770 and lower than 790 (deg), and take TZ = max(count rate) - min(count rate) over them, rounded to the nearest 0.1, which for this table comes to 0.4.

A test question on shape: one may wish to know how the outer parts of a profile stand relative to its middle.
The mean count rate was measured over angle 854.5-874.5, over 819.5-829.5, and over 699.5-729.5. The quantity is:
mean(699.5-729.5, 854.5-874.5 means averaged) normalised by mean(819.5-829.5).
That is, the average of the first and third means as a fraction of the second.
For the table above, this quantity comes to 0.96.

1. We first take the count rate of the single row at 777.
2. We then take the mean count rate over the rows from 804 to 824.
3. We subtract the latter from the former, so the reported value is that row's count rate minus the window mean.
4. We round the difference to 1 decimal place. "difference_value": 0.2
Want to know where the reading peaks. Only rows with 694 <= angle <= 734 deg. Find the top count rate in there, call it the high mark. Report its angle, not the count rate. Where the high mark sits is 732 deg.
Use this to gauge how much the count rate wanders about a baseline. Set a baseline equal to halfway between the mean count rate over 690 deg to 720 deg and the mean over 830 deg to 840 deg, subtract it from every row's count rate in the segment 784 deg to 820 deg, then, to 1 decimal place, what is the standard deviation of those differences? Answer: 0.3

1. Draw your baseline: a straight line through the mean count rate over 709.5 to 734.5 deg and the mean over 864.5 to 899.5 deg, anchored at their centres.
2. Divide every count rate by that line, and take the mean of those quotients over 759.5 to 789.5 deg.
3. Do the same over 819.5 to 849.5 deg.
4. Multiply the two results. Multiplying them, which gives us 0.95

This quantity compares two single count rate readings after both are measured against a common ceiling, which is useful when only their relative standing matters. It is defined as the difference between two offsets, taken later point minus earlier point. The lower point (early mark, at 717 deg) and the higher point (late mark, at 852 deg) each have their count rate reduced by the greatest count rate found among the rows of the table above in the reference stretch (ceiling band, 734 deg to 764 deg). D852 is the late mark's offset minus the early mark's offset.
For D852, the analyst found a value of -5.2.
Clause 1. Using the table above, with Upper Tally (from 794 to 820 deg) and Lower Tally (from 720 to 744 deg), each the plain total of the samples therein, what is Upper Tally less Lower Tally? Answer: -4.2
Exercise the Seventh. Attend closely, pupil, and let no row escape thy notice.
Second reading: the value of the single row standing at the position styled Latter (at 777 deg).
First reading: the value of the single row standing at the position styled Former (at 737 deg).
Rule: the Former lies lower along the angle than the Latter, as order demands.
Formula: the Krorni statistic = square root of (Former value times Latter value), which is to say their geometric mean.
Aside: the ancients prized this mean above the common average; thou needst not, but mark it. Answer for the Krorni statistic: 13.3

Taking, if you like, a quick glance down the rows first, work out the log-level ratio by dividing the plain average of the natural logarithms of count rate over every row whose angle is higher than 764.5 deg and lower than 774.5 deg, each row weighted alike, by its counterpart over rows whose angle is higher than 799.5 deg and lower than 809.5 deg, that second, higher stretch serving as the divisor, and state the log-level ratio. 0.99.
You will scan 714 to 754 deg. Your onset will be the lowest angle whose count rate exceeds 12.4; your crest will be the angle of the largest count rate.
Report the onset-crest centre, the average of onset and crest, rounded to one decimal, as 732.0 deg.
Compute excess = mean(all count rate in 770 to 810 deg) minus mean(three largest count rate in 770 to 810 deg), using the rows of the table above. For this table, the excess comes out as -0.37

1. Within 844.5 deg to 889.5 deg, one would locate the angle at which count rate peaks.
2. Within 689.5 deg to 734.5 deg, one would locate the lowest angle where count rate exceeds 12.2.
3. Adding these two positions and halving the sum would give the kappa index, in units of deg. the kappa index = 792.0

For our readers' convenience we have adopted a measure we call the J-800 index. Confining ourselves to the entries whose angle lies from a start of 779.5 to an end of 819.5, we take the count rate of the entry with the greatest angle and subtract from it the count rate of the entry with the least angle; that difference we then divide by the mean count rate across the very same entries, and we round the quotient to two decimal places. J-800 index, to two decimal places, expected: 0.02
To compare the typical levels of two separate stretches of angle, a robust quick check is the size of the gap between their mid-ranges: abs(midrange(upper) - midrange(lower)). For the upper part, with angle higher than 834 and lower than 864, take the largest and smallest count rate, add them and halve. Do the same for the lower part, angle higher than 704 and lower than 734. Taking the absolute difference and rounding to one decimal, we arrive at 3.7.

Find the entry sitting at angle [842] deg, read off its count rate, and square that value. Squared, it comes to 119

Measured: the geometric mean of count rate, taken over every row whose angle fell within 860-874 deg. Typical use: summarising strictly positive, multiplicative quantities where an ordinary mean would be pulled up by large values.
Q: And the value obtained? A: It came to 10.0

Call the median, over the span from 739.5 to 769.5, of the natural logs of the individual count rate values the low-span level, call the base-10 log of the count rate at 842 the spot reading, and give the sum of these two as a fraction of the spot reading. 3.57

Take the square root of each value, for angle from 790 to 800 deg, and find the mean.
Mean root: 3.57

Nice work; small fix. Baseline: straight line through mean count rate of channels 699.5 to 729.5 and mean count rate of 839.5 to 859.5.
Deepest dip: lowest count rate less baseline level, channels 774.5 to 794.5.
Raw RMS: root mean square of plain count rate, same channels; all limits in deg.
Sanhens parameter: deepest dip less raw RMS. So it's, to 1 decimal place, -11.1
